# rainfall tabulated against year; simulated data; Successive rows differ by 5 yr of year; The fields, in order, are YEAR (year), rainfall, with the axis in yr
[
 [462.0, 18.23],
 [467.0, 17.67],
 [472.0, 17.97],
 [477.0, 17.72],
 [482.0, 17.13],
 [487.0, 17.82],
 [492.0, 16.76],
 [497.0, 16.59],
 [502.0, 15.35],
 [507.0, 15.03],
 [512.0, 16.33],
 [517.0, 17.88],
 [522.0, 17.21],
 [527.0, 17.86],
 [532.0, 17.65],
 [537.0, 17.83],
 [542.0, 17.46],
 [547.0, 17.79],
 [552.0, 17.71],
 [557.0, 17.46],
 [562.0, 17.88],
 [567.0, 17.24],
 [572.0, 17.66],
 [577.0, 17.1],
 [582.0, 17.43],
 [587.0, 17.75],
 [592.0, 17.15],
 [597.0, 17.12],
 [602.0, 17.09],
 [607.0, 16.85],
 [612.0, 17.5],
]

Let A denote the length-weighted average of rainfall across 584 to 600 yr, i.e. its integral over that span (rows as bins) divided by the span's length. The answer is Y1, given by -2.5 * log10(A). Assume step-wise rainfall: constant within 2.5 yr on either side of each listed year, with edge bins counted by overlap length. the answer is -3.10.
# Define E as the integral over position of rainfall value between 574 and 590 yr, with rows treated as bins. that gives 279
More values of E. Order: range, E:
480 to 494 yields 242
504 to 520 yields 262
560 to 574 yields 246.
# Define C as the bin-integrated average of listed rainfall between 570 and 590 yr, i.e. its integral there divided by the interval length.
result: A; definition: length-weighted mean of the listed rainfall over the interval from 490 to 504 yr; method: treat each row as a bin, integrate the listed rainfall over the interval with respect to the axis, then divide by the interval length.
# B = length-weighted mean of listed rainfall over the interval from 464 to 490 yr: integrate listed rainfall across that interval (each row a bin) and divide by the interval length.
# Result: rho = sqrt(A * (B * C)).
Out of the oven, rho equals 70.8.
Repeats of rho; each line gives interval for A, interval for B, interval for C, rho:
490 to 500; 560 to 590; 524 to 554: 71.7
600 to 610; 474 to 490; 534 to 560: 72.5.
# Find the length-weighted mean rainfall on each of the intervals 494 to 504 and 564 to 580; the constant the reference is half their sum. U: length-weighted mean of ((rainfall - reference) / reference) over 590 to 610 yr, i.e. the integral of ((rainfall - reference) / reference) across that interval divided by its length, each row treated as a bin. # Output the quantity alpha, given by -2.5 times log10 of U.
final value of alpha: 4.2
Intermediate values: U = 0.02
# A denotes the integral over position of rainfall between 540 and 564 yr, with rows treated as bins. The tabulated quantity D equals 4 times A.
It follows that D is 1695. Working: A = 424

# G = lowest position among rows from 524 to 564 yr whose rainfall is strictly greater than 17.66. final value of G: 527.0 yr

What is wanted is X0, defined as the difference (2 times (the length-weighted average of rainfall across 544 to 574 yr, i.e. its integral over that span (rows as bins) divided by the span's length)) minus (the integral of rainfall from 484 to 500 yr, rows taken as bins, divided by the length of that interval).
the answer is 18.2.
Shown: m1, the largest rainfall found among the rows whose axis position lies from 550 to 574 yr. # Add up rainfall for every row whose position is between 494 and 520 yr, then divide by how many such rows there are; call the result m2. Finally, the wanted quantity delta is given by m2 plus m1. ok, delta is 34.1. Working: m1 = 17.88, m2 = 16.2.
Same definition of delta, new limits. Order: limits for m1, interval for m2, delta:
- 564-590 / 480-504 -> 34.5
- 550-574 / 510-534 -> 35.3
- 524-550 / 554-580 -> 35.3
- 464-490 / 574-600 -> 35.3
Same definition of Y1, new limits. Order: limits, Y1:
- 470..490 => -3.12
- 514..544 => -3.12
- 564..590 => -3.10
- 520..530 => -3.11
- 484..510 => -3.03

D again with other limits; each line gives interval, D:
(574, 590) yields 1115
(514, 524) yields 700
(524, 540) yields 1136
